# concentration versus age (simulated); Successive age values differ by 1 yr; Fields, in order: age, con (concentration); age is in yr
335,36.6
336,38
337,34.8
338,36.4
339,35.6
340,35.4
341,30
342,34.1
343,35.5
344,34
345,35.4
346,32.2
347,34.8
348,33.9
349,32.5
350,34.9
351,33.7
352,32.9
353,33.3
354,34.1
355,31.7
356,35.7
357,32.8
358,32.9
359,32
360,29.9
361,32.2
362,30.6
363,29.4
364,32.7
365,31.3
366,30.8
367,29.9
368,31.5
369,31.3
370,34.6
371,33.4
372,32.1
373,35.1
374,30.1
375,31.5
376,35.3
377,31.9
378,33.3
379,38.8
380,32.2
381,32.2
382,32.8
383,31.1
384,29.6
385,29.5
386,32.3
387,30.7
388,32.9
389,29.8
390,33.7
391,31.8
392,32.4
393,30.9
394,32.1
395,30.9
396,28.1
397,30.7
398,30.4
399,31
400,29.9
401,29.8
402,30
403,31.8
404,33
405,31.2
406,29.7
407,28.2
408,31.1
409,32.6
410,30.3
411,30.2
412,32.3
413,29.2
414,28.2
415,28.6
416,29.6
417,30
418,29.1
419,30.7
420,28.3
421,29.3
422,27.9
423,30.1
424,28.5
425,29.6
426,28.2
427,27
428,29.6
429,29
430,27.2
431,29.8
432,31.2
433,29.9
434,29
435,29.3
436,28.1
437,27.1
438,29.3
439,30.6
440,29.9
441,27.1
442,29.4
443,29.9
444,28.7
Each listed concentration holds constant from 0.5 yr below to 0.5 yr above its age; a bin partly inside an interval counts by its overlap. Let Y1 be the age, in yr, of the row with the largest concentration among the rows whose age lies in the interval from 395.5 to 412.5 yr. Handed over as 404 yr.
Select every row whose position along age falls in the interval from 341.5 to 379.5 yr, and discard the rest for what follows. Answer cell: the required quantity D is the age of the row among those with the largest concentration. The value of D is 379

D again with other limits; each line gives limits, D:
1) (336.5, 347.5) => 338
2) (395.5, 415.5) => 404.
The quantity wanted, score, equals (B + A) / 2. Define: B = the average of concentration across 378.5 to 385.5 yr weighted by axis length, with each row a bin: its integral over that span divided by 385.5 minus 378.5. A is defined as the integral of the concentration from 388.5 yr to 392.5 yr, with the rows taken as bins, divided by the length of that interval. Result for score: 32.1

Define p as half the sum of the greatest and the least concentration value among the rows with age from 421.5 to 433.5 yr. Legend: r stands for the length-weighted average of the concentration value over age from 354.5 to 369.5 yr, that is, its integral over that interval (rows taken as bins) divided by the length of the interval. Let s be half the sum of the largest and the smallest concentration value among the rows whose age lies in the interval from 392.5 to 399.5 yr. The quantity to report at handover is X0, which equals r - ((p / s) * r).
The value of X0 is 1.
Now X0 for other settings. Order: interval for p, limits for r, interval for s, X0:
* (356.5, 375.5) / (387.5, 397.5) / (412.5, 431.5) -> -4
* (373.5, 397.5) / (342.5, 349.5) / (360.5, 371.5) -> -2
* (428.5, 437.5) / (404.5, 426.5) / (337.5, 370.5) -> 3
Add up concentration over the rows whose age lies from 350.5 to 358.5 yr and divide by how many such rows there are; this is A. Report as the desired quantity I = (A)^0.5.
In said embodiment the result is 5.78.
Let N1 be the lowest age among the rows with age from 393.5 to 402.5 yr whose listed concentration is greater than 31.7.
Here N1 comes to 394 yr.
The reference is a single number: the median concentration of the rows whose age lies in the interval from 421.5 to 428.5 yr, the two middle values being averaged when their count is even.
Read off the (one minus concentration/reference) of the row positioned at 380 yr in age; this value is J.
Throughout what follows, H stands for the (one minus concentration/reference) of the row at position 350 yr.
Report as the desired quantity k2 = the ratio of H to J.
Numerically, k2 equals 1.7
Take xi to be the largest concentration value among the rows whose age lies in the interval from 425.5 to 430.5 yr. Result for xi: 29.6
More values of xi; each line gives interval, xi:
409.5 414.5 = 32.3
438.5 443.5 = 30.6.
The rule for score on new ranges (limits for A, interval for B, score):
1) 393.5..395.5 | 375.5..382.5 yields 32.6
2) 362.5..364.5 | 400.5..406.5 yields 31.0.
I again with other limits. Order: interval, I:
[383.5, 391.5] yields 5.59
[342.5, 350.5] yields 5.84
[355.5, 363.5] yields 5.65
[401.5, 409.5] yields 5.56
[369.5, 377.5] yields 5.74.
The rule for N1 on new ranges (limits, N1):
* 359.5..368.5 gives 361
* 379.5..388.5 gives 380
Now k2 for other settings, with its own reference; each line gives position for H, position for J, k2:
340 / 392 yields 1.8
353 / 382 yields 1.1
